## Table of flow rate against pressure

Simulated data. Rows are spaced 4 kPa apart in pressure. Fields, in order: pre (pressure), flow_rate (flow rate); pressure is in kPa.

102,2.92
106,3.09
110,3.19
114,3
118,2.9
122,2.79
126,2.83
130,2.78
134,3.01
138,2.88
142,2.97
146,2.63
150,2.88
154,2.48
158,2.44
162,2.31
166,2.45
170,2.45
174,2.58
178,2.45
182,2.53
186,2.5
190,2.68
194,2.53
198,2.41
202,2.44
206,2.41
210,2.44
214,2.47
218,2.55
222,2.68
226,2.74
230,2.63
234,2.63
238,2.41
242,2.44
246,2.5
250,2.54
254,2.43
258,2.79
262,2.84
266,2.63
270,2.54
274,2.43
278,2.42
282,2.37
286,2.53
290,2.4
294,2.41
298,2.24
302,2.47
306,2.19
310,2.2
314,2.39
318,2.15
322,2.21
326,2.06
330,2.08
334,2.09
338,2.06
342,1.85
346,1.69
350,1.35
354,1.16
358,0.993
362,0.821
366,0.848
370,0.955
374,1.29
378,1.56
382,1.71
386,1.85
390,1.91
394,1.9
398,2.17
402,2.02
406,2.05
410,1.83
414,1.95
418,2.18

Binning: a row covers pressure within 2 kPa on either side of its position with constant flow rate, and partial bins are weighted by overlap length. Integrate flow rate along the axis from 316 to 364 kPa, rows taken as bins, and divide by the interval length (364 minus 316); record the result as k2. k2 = 1.71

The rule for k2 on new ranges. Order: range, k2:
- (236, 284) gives 2.53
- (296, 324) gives 2.26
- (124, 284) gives 2.58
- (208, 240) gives 2.57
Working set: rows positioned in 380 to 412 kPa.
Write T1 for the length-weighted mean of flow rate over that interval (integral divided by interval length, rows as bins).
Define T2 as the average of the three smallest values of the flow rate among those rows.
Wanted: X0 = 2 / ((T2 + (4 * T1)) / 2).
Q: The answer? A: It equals 0.42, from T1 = 1.9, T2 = 1.8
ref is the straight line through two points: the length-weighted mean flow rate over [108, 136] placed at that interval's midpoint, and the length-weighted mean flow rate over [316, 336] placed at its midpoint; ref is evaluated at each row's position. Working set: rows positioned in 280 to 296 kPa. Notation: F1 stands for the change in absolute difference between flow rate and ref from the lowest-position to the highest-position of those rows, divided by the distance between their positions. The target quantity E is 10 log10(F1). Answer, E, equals -21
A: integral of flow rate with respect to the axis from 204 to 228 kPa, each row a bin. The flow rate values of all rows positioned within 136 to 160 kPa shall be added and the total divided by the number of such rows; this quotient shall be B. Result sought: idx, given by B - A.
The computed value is -58.4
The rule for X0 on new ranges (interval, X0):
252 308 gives 0.33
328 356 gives 0.48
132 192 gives 0.31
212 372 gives 0.42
